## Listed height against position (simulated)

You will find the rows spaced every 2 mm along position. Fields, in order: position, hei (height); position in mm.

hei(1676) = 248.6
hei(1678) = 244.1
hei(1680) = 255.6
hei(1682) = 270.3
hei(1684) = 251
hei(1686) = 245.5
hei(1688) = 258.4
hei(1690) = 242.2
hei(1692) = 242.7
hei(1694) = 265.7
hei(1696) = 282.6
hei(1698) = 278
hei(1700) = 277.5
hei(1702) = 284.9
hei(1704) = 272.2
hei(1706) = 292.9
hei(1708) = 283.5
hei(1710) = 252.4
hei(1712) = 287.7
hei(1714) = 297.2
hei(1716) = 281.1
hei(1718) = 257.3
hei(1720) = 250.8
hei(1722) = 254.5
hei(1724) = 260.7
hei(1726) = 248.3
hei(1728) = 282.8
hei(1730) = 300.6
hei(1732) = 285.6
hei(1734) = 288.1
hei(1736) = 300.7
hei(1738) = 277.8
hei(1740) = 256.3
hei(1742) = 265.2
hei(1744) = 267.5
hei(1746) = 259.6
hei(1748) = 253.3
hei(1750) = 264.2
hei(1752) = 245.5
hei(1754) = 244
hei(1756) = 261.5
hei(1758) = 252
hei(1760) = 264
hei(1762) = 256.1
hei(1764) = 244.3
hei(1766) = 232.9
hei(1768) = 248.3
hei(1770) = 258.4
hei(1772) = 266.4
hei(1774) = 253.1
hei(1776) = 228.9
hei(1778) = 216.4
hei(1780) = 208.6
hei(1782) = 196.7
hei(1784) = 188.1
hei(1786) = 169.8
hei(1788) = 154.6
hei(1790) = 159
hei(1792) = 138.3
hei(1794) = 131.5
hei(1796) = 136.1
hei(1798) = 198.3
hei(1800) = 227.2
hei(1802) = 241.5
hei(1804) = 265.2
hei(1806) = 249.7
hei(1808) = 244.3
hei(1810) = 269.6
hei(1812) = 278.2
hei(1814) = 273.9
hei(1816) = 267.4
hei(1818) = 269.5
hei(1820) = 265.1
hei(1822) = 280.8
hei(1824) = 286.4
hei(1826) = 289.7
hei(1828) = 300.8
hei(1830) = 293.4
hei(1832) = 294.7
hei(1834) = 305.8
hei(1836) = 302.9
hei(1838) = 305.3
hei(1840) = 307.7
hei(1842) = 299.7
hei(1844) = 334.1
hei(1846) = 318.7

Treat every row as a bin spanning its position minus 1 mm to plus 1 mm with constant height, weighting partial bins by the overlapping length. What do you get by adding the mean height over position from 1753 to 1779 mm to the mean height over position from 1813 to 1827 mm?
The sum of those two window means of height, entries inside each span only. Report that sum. 524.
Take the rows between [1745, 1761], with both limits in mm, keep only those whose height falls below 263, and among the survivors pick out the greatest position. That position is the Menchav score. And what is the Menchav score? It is 1758 mm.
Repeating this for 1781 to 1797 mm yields 1796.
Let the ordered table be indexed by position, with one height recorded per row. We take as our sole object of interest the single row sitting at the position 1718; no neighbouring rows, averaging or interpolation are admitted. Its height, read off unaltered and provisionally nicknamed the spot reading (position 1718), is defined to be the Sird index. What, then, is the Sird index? 257.3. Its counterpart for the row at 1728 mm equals 282.8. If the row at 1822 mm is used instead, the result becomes 280.8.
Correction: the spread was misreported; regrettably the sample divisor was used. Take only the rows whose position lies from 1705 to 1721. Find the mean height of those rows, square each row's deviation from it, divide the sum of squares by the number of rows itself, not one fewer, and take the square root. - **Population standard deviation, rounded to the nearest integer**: 18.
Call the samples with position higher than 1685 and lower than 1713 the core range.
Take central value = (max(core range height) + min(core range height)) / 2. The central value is 268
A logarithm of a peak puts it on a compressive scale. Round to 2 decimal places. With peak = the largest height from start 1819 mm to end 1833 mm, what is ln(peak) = 5.71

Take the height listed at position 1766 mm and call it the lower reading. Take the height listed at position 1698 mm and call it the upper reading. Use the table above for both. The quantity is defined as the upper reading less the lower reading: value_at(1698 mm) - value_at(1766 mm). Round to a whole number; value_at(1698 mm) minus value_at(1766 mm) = 45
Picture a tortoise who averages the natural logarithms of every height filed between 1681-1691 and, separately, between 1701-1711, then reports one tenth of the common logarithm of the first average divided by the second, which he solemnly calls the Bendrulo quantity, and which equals -0.001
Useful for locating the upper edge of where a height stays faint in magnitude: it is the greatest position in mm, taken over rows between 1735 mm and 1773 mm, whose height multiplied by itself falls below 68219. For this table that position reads 1770 mm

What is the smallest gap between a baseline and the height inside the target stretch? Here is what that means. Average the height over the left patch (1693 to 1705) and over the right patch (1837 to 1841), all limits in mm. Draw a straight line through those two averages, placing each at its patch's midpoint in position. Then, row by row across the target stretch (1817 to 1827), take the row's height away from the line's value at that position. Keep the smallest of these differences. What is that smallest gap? 14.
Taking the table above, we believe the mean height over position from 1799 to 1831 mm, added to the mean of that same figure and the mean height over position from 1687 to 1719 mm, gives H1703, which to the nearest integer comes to 540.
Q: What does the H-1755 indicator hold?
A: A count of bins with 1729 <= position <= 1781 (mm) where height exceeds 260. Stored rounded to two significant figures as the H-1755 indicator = 11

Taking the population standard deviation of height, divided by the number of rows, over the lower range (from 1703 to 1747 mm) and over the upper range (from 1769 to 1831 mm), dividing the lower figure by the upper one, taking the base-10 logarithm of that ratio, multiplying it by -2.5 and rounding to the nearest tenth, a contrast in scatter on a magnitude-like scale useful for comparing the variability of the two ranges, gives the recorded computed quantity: 1.2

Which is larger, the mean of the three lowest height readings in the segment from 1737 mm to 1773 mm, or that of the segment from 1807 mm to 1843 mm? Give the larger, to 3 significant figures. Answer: 259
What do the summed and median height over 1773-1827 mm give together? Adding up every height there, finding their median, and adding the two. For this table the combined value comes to 6329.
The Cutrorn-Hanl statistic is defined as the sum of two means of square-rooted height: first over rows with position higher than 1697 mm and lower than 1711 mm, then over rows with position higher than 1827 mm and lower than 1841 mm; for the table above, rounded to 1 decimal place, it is 34.0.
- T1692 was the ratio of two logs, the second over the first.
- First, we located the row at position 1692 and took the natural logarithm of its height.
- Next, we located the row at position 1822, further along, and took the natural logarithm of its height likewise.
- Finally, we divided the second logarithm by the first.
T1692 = 1.03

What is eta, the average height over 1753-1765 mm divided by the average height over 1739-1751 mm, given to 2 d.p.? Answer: 0.97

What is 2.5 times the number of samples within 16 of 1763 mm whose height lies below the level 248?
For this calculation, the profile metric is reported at 15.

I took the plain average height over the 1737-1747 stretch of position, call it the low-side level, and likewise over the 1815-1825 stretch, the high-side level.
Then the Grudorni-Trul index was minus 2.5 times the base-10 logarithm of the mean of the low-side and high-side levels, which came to -6.08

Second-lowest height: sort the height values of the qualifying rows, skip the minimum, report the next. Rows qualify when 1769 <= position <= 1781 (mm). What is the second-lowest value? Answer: 216.4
